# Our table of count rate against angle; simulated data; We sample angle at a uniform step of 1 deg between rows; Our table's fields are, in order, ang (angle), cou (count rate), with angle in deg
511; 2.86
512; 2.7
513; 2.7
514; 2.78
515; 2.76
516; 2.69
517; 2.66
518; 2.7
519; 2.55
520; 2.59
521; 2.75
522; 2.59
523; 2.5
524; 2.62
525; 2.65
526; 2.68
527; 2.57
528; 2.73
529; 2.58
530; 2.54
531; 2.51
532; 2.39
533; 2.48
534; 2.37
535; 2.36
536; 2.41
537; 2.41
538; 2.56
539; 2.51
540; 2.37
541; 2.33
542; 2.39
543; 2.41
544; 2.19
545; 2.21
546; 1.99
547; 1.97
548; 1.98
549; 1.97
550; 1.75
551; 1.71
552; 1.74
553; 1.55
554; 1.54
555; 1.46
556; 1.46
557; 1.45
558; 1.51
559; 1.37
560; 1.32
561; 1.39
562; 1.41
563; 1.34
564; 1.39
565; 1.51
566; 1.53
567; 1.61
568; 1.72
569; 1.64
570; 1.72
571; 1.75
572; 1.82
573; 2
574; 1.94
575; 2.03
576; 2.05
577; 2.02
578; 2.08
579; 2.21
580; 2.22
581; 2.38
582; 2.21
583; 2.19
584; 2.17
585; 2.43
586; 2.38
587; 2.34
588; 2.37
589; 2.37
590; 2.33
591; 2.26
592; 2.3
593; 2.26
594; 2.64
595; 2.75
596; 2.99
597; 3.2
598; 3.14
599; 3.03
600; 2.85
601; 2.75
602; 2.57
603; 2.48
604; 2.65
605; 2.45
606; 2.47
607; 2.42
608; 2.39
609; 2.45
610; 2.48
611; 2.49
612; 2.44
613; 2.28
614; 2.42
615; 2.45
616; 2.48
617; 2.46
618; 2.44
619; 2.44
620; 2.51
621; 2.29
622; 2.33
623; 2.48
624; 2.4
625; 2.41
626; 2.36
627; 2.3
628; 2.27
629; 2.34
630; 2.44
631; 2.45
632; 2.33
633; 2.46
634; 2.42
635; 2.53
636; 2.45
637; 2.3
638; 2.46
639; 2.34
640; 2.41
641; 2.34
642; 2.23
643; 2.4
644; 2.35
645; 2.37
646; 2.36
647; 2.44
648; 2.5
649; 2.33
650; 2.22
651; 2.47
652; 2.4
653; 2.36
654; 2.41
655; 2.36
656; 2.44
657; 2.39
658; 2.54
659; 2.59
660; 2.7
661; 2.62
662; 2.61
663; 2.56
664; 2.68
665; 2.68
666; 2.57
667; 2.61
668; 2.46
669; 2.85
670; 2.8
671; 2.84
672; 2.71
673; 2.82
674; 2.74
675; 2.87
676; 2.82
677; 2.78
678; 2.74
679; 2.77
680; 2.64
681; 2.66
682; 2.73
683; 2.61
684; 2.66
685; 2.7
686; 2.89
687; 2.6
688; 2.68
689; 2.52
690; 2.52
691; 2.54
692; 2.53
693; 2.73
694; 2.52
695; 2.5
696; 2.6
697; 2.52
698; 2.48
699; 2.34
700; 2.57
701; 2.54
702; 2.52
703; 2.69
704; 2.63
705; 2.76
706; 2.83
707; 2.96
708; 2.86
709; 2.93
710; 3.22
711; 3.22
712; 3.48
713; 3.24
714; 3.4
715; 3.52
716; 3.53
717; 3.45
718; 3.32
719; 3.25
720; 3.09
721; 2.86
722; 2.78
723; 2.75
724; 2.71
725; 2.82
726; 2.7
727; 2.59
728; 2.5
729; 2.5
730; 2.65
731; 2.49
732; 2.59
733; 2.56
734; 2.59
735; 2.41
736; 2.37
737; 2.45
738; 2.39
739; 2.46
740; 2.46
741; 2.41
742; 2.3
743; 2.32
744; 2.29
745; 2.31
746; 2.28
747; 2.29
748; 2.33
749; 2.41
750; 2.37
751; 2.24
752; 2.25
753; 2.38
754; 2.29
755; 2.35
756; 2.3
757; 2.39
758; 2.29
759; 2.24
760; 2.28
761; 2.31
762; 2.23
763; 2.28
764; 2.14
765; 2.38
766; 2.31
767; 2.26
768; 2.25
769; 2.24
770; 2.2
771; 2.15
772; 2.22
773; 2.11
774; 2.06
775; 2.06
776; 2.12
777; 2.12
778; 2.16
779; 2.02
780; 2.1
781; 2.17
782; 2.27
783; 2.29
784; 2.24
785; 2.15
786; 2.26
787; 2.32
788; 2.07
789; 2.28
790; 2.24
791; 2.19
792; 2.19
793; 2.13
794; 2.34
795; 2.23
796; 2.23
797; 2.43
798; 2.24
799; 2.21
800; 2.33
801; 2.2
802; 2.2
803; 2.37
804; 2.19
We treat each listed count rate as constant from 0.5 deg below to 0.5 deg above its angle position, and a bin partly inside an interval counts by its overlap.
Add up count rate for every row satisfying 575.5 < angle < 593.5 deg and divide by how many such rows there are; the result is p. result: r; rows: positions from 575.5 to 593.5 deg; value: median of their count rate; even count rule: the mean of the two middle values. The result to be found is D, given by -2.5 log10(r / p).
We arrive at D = -0.003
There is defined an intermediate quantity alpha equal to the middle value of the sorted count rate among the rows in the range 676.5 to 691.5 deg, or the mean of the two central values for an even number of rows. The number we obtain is 2.7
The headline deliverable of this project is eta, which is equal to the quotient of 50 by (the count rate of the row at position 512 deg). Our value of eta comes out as 18.5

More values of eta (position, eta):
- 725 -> 17.7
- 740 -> 20.3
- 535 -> 21.2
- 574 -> 25.8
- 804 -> 22.8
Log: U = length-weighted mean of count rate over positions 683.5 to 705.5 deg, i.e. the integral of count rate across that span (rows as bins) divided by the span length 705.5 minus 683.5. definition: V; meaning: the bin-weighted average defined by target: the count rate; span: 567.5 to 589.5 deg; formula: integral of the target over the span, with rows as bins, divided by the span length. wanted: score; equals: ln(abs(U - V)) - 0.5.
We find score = -1.2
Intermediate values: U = 2.59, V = 2.09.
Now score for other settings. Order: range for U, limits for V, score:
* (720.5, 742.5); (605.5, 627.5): -2.4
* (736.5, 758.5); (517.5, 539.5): -2.1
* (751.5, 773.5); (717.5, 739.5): -1.4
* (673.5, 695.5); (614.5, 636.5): -1.8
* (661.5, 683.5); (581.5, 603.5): -2.3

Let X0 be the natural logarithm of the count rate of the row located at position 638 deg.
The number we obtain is 0.90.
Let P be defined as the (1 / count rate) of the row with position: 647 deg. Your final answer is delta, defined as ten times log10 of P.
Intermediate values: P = 0.41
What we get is -3.9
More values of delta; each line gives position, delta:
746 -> -3.6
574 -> -2.9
